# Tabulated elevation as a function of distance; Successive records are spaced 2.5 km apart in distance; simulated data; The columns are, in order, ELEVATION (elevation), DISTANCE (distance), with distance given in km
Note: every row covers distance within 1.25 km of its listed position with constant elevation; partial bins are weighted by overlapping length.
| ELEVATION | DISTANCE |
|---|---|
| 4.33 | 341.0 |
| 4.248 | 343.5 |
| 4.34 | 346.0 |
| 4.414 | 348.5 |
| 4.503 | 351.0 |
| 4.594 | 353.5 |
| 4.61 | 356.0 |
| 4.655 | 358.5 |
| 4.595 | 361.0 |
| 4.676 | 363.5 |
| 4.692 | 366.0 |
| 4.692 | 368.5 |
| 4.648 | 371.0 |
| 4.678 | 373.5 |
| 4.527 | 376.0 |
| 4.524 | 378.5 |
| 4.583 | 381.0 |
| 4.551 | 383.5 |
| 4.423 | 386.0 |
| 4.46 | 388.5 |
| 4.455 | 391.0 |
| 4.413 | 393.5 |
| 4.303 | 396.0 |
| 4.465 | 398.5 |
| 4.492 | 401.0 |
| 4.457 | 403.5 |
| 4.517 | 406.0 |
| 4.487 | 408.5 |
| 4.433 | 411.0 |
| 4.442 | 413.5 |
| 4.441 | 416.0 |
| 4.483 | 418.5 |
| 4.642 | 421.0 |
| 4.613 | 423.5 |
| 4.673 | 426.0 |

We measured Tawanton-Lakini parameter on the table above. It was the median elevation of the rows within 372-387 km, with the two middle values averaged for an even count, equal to 4.54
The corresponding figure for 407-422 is 4.46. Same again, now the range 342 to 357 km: 4.46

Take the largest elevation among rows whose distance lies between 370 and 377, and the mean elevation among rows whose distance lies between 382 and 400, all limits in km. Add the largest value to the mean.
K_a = 9.12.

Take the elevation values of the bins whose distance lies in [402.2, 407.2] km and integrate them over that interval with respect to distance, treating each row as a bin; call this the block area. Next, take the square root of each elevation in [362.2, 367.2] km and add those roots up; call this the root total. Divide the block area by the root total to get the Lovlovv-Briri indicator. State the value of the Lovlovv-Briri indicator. 5.18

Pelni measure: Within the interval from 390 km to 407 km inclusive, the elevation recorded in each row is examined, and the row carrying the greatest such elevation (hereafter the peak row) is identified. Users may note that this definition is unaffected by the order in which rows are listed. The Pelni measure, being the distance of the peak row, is 406.0 km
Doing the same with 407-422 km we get 421.0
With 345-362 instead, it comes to 358.5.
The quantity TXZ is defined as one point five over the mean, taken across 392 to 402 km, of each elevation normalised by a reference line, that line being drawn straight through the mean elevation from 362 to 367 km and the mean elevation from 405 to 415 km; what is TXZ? 1.538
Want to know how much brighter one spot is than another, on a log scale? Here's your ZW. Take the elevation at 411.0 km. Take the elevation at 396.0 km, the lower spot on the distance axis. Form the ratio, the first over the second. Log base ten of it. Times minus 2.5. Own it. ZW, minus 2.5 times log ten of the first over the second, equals -0.032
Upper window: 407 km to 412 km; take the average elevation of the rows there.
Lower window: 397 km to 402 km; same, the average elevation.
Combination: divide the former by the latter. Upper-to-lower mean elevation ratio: 1.00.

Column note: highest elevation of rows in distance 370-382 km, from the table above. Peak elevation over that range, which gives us 4.678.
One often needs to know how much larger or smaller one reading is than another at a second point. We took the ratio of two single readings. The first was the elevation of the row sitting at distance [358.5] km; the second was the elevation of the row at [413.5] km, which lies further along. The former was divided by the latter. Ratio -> 1.05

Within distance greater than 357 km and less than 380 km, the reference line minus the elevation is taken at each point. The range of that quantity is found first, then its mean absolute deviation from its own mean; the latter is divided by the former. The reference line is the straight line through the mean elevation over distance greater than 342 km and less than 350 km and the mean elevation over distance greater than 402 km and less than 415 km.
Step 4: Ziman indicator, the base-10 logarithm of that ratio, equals -0.51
